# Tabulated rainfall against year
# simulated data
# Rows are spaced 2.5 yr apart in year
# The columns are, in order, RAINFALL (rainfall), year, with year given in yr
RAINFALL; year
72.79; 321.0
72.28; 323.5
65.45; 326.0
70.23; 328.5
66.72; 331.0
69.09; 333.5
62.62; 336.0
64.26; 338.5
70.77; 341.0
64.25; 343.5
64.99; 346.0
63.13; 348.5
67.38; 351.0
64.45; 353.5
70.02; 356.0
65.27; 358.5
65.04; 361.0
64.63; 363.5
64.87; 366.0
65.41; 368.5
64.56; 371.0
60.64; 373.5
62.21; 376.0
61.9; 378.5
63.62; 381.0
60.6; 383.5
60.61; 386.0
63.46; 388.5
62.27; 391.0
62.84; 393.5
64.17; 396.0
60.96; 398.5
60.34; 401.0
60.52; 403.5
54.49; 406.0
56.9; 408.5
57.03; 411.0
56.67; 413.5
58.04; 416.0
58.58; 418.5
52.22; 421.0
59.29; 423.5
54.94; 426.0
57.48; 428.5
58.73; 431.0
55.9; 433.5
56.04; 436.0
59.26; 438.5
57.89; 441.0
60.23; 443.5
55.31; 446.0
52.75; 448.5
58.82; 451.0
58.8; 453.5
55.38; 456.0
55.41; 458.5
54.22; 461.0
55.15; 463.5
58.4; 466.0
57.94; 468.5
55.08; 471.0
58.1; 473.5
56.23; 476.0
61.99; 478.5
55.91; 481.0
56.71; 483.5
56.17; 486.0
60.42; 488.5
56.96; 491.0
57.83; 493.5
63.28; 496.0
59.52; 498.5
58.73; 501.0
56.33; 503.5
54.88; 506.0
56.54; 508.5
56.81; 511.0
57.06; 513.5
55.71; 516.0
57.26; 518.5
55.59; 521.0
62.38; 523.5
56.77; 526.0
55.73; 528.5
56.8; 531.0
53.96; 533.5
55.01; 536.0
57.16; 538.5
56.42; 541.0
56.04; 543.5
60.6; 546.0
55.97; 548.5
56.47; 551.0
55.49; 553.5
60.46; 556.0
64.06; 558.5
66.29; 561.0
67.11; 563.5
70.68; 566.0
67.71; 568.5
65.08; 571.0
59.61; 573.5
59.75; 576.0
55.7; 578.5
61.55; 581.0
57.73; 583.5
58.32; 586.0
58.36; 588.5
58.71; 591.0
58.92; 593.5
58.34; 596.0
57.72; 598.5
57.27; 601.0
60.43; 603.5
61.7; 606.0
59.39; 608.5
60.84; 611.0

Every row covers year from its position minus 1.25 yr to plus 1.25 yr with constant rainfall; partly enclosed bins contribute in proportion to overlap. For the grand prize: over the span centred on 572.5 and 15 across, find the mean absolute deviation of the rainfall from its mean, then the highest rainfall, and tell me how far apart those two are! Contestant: 66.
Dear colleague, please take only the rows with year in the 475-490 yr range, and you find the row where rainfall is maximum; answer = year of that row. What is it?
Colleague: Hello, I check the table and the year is 478.5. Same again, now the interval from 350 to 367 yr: 356.0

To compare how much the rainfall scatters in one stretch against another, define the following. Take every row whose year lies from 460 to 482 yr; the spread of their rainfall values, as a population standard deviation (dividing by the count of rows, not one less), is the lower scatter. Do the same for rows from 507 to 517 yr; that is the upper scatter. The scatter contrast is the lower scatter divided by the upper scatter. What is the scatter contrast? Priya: 4.4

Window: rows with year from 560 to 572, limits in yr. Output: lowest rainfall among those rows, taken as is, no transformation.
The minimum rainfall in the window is 65.08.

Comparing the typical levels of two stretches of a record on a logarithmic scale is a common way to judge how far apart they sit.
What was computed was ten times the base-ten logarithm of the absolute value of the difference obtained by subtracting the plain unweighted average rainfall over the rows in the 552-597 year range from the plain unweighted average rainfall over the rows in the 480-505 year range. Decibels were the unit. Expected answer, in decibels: 5.0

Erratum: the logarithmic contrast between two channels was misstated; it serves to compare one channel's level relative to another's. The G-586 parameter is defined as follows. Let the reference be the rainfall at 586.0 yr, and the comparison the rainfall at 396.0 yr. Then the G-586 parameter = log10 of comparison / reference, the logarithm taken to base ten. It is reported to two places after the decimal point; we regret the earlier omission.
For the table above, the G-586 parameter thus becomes 0.04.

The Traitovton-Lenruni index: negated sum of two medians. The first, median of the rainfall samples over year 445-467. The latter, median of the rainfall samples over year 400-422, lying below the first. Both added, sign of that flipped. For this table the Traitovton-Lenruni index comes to -112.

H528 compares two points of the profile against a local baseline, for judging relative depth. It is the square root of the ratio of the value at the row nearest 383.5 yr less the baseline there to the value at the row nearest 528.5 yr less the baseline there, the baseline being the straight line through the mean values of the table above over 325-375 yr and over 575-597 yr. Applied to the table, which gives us 0.9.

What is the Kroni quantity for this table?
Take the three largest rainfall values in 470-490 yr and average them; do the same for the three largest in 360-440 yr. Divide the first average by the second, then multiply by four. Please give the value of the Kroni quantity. 3.7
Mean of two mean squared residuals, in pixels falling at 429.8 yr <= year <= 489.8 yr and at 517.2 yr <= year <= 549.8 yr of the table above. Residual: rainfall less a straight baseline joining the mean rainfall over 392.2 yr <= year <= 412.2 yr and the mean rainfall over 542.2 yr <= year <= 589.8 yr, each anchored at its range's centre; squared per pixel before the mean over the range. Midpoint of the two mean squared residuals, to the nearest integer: 16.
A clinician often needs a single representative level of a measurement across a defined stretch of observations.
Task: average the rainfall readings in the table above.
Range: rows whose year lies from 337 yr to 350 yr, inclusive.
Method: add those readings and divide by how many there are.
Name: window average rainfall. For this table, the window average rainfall 65.5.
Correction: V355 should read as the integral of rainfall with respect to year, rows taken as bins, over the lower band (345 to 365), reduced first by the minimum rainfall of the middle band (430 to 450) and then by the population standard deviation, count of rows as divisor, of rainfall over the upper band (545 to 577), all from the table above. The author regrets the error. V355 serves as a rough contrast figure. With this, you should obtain 1255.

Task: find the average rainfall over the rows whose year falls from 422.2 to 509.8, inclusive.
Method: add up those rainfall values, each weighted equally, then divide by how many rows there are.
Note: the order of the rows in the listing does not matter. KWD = 57.3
